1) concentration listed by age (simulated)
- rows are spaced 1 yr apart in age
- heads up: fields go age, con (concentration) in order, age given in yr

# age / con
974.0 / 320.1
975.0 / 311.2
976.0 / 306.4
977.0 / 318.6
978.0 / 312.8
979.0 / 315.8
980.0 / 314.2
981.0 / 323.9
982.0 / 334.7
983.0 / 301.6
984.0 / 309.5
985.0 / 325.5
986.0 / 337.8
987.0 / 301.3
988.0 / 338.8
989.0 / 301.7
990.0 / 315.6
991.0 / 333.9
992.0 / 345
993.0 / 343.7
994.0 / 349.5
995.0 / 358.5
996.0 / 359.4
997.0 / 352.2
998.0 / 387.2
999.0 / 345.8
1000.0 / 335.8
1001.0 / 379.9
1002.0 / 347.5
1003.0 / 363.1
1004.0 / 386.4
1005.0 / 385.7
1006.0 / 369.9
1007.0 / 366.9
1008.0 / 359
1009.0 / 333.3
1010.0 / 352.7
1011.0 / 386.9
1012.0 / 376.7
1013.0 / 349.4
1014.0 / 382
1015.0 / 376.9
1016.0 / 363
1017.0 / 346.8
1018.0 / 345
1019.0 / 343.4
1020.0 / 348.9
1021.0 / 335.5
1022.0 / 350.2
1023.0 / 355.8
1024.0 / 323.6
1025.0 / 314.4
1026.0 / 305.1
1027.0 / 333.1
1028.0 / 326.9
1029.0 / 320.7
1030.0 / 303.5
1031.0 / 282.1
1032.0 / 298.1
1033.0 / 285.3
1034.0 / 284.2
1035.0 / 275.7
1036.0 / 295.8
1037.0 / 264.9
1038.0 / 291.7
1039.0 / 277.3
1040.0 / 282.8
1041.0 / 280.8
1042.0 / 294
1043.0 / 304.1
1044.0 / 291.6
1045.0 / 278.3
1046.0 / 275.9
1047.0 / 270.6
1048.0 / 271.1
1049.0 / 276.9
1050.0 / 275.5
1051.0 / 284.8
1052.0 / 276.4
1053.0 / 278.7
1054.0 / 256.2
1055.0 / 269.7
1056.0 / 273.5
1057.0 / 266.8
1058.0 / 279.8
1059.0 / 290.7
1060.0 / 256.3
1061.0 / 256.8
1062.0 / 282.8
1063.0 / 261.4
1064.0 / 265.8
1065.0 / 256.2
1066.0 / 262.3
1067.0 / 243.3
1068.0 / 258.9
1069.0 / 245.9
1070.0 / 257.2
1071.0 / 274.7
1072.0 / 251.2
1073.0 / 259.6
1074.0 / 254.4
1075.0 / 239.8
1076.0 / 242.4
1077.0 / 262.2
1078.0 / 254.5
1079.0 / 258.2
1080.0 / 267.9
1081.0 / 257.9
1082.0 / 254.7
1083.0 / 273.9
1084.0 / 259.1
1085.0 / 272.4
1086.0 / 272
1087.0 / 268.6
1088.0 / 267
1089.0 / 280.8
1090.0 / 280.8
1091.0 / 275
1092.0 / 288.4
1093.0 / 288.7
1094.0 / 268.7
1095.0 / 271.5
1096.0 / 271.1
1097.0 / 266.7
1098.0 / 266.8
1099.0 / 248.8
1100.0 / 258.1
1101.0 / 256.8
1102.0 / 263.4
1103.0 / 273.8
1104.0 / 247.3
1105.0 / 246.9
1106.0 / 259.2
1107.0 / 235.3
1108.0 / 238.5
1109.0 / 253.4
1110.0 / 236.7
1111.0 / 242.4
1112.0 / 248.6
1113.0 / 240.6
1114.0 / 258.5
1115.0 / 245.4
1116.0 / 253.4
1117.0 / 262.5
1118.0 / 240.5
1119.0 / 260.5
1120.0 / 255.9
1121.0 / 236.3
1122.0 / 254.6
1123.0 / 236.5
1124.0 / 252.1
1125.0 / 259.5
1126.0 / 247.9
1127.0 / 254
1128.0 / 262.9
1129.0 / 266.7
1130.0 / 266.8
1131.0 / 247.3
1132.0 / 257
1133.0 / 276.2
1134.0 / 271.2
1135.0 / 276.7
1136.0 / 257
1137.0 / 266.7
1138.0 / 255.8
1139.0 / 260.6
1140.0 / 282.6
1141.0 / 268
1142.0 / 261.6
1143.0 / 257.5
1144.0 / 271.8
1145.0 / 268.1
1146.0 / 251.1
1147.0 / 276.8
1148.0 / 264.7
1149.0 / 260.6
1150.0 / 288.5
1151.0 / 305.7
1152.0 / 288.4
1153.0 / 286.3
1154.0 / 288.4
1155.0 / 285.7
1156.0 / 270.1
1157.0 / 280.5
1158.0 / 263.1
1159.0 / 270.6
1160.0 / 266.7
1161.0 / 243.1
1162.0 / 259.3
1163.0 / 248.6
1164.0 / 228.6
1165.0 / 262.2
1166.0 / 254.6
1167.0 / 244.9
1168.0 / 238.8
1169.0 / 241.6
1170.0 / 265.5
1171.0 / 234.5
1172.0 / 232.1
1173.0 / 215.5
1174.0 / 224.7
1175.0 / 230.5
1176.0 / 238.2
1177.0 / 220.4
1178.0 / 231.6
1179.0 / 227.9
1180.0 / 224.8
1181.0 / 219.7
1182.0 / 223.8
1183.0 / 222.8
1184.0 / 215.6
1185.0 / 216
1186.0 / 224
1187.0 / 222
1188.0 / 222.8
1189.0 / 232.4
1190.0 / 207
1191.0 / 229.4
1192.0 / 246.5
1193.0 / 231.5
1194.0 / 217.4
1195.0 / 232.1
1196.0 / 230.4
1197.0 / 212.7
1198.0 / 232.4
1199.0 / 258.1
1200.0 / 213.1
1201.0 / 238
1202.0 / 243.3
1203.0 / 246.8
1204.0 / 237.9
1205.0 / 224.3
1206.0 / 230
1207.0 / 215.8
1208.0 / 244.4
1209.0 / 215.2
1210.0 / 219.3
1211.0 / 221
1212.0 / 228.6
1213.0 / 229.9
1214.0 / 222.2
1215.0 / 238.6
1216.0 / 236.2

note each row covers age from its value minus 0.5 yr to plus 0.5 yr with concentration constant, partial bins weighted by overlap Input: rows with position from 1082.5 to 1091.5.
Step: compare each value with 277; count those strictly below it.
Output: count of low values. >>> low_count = 7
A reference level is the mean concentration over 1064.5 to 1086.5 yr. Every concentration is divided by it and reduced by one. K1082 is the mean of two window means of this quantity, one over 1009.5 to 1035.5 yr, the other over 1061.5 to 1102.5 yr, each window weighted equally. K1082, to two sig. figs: 0.16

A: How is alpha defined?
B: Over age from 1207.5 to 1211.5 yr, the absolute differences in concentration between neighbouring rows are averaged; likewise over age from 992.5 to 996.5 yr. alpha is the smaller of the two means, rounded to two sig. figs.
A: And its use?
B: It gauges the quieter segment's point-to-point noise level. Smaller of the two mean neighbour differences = 5.2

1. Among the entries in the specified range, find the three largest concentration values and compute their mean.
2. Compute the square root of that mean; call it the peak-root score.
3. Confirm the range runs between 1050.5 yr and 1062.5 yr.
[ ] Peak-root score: 16.9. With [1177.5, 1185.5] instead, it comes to 15.1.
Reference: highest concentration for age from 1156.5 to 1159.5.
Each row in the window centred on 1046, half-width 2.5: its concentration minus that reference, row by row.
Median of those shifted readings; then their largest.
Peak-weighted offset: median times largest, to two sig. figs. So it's -51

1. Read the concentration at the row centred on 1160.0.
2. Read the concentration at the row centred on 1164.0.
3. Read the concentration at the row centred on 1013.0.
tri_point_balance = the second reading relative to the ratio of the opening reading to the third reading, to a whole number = 299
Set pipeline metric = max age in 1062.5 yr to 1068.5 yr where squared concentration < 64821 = 1067.0 yr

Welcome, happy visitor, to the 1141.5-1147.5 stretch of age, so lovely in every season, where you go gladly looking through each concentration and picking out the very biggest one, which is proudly 276.8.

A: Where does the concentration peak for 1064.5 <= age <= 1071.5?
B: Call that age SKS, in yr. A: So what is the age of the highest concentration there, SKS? 1071.0 yr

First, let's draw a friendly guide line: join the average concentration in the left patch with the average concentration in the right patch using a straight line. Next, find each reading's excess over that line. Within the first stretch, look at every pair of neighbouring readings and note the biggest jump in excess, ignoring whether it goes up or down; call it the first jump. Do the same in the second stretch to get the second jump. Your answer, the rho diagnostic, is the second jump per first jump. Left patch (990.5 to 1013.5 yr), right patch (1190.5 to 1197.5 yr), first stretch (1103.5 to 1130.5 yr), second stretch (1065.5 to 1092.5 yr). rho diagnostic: 1.0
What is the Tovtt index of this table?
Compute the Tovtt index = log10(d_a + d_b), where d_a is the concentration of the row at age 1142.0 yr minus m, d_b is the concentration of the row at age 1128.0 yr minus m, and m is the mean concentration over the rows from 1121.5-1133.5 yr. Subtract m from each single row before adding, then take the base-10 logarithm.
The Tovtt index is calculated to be 1.0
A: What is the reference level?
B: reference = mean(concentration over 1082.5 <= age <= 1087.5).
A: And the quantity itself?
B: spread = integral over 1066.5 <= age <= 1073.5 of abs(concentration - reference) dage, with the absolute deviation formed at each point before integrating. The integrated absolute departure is 105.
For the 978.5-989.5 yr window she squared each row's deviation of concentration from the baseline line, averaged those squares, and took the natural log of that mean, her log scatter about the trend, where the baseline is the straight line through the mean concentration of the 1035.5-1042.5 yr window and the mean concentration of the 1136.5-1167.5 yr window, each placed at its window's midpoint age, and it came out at 6.8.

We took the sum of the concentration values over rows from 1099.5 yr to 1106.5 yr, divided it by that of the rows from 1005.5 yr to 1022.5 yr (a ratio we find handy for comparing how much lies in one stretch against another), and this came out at 0.30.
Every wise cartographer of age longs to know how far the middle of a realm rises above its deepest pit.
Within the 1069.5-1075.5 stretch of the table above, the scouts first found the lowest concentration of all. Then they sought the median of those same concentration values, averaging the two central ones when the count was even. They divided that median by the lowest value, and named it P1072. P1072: 1.07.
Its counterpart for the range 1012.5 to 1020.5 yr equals 1.02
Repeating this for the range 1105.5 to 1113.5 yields 1.03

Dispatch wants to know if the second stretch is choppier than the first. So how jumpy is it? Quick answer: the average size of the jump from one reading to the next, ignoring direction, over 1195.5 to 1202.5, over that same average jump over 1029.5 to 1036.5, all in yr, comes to 1.7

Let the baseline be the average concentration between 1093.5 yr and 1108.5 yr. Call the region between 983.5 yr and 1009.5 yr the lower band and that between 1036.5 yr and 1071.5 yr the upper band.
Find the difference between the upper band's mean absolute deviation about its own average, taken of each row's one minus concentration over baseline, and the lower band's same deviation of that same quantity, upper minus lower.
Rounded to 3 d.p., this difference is -0.031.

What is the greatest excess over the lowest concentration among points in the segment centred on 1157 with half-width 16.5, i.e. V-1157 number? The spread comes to 90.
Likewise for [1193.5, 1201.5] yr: 45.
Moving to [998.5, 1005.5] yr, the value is 51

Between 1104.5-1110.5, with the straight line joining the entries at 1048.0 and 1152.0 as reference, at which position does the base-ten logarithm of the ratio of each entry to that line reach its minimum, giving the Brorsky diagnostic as 1107.0 yr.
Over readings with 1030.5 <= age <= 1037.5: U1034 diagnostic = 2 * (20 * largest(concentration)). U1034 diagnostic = 11924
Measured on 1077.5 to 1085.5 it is 10956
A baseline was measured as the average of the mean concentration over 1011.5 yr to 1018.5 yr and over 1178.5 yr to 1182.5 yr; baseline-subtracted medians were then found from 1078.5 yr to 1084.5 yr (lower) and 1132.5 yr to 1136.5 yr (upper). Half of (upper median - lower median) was 8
